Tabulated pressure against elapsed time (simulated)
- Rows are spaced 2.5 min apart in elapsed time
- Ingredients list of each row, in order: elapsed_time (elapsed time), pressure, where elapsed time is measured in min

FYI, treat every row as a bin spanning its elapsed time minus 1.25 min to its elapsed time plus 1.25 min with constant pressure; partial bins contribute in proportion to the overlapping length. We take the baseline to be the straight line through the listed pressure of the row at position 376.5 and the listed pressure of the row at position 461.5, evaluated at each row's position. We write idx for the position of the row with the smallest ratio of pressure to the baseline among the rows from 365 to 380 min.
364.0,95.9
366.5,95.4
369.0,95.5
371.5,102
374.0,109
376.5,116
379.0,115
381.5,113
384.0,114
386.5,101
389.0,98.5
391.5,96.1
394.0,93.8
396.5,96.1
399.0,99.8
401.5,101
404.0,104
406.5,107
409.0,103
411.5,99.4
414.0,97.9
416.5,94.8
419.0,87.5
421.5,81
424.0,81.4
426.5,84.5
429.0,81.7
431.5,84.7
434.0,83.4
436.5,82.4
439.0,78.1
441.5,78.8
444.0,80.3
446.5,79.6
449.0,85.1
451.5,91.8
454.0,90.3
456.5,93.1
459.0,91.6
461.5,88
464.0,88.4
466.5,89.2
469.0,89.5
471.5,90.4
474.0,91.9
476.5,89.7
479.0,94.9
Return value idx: 366.5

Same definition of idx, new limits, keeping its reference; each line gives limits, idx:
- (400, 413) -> 401.5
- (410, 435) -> 421.5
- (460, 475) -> 461.5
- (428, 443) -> 439.0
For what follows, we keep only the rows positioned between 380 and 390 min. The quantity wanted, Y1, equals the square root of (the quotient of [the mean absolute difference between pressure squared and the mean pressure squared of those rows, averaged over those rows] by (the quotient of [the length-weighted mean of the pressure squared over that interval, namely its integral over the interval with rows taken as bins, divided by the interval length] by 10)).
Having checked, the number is 1.13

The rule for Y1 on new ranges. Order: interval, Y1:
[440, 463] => 1.06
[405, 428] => 1.33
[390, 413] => 0.82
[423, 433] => 0.61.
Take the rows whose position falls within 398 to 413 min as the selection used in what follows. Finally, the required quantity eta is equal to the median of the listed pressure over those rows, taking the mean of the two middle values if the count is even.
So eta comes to 102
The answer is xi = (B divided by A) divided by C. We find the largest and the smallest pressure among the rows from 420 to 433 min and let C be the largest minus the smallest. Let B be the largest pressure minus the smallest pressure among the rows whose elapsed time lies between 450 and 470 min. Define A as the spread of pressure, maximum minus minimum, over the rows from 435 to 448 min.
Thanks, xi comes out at 0.32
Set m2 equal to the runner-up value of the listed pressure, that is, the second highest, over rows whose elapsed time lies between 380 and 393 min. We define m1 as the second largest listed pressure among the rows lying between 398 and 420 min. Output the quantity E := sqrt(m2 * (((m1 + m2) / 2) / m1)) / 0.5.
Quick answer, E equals 21.7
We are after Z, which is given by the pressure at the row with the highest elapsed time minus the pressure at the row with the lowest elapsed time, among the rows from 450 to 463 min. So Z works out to -4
